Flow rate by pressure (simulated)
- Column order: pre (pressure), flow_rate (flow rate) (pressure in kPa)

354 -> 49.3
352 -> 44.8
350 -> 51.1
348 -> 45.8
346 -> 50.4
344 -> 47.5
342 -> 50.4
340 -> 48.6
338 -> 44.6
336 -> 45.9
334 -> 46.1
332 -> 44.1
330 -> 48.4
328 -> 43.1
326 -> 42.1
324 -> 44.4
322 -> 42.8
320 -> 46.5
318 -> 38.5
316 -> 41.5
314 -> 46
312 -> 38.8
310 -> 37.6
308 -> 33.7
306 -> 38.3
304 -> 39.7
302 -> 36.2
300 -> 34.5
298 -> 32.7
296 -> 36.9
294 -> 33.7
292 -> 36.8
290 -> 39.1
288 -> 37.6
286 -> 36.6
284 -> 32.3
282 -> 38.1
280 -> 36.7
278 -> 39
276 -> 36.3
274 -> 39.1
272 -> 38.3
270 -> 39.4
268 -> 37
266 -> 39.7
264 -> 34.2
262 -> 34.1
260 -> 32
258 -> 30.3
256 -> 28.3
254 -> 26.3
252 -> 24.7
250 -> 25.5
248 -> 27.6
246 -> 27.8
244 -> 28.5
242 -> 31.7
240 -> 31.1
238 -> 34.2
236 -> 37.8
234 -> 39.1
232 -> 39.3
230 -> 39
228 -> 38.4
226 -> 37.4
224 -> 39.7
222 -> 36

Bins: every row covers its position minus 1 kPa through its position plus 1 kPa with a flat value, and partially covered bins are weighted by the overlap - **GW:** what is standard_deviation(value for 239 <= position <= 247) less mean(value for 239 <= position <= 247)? -28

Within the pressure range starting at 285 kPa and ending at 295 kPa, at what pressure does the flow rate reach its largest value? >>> 290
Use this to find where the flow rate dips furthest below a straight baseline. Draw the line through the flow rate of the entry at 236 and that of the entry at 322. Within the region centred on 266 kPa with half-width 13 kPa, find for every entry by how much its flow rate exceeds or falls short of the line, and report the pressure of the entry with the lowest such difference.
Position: 254 kPa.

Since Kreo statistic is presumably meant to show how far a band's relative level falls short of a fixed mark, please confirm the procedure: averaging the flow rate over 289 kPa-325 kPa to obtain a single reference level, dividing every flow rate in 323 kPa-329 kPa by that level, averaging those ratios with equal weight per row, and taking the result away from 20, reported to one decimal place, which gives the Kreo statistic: 18.9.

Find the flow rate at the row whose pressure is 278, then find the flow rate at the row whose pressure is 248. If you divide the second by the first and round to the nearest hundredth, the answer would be 0.71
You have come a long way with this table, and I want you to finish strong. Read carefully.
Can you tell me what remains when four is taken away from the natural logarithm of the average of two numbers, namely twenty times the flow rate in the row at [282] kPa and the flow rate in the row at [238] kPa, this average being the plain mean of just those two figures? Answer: 1.99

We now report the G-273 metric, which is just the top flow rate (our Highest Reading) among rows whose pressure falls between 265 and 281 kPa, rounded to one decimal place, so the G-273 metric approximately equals 39.7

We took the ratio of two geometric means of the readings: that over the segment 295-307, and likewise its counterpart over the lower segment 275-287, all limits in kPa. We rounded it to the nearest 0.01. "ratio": 1.00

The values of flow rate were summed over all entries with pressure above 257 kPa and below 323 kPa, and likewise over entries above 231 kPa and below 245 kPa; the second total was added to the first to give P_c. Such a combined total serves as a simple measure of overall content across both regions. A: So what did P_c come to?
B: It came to 1476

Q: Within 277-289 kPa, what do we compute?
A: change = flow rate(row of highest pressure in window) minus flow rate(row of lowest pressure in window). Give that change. -1.4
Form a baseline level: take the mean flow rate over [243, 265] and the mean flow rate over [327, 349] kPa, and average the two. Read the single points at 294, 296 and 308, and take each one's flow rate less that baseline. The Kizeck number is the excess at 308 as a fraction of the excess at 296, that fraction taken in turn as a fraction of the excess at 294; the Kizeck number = -1.0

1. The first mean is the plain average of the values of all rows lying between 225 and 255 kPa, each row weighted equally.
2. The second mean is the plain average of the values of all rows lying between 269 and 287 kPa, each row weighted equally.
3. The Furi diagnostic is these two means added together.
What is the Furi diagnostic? 70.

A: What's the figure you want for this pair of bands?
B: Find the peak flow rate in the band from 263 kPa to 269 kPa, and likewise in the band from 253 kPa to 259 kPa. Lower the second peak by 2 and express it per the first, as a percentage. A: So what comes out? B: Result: 71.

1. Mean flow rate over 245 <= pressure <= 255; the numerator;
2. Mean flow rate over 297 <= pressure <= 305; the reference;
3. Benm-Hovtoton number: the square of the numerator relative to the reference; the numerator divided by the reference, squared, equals 0.54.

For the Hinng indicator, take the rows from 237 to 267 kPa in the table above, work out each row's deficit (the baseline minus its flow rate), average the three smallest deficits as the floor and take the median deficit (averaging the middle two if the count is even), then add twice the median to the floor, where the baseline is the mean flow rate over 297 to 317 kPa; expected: 17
